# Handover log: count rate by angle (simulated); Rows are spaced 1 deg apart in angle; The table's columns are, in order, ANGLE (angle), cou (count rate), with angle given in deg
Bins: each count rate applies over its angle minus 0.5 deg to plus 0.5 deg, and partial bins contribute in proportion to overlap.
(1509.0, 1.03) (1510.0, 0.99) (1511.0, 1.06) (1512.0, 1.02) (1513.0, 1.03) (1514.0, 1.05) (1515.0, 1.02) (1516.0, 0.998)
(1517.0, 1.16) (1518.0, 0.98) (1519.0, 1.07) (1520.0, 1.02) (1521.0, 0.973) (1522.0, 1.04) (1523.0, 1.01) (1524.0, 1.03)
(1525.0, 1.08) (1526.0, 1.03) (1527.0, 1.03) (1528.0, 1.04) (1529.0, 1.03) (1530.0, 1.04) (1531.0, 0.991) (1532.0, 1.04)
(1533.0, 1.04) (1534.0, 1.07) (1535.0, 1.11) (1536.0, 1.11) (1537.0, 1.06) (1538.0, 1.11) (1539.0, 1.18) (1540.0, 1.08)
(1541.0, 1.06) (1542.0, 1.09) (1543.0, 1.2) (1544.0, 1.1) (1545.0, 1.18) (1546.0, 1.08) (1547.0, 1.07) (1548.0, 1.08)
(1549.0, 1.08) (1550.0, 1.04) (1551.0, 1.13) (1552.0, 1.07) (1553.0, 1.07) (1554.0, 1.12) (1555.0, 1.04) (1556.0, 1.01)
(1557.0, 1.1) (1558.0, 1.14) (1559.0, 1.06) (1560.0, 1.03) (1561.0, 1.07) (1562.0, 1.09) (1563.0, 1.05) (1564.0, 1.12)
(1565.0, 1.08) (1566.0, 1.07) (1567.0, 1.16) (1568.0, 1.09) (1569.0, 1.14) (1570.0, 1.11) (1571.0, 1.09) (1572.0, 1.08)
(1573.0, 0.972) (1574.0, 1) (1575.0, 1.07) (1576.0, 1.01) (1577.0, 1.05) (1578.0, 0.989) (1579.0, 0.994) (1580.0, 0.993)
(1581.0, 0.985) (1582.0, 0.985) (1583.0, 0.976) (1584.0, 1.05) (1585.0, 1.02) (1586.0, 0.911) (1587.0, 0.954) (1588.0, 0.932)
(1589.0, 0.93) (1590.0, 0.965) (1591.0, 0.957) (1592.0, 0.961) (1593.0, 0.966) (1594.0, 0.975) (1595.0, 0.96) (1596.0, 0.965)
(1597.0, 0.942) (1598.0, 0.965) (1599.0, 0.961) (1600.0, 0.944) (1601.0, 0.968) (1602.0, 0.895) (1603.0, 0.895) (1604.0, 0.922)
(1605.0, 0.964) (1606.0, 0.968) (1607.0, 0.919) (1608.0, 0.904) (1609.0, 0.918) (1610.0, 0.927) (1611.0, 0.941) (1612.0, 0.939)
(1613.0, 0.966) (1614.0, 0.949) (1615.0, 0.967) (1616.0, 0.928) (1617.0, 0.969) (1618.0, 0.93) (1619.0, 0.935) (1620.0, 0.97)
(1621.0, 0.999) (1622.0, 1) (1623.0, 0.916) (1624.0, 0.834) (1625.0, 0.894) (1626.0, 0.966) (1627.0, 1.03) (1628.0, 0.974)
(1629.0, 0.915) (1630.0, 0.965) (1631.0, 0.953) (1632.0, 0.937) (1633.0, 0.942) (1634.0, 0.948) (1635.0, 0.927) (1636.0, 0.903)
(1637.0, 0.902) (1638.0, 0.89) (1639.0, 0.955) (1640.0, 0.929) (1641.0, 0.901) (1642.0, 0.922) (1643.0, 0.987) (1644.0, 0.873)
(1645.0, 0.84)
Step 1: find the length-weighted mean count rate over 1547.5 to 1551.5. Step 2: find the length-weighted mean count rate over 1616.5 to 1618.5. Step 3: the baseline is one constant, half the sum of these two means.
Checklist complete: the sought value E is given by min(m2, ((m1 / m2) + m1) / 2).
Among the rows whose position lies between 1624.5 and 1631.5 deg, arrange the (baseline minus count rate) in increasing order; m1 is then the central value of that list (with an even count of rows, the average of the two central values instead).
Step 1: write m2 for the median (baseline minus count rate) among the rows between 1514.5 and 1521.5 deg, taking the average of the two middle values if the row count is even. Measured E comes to -6.35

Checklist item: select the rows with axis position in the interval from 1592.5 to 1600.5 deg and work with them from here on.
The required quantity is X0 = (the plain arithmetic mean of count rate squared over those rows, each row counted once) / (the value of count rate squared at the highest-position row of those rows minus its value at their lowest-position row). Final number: -22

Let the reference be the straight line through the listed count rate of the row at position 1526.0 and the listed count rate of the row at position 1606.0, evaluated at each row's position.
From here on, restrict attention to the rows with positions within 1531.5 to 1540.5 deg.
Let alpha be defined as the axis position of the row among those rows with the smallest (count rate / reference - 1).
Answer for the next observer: 1532.0 deg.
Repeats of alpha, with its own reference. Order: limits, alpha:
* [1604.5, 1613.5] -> 1608.0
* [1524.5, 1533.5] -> 1531.0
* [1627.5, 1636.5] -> 1636.0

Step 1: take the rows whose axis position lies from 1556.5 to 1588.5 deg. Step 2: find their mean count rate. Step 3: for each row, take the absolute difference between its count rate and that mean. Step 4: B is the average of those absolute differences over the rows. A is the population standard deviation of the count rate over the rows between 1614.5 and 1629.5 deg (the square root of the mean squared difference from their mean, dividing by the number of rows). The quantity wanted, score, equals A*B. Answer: 0.0025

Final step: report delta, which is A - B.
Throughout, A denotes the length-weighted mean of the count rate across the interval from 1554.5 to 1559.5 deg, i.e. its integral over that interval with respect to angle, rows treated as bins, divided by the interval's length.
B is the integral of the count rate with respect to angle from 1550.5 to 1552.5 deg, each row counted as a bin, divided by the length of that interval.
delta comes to -0.030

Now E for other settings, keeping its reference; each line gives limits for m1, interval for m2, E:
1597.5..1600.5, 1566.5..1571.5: -0.27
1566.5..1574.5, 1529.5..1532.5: -0.02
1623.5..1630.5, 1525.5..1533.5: -1.32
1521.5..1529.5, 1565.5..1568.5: -0.07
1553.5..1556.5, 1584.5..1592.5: -0.21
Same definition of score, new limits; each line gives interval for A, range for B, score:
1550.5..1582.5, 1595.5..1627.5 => 0.0015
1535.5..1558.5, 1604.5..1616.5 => 0.0008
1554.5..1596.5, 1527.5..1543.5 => 0.0026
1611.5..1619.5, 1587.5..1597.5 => 0.0002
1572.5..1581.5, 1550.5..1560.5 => 0.0011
